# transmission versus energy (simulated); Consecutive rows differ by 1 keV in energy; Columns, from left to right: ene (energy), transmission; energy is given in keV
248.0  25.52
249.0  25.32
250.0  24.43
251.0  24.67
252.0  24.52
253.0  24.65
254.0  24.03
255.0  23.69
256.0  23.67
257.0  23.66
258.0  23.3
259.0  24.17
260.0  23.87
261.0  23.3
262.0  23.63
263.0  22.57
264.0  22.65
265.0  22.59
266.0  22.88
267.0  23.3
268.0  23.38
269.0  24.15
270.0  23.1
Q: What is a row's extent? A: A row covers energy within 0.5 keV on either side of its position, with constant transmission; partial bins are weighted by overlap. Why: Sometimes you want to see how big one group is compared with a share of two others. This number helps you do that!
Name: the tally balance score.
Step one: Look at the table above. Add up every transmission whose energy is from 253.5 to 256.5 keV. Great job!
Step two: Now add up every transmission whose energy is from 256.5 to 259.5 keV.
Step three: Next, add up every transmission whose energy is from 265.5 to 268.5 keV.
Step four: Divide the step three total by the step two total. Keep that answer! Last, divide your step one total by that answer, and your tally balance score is 73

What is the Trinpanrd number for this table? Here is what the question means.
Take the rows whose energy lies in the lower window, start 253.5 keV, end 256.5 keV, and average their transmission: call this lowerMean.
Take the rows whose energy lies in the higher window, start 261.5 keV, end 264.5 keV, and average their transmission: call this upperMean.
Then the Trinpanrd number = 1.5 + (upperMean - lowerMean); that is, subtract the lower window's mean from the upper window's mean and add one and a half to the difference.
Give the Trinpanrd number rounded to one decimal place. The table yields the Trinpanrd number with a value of 0.7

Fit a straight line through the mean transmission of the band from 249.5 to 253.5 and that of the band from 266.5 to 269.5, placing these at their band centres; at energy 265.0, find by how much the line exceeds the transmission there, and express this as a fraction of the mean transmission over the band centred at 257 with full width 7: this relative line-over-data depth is 0.050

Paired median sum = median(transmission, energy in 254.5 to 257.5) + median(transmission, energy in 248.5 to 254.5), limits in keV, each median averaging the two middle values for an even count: 48.3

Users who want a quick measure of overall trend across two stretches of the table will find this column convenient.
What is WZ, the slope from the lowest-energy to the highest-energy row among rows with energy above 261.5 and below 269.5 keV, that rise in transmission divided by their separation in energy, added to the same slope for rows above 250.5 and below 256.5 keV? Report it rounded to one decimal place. -0.1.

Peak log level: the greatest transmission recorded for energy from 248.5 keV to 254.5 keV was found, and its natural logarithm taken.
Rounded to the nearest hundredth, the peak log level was 3.23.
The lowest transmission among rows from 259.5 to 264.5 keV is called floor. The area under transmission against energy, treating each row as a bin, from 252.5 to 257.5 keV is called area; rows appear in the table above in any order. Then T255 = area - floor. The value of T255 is 97.1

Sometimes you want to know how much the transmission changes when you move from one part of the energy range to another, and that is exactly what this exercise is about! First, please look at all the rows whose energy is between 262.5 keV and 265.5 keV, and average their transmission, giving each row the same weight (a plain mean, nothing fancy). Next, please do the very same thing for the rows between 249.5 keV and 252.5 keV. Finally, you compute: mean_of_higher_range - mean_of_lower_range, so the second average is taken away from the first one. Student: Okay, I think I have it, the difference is -1.94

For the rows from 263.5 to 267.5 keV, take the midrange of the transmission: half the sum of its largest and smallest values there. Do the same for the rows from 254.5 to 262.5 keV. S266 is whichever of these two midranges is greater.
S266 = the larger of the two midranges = 23.7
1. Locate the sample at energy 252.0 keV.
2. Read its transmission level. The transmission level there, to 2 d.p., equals 24.52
